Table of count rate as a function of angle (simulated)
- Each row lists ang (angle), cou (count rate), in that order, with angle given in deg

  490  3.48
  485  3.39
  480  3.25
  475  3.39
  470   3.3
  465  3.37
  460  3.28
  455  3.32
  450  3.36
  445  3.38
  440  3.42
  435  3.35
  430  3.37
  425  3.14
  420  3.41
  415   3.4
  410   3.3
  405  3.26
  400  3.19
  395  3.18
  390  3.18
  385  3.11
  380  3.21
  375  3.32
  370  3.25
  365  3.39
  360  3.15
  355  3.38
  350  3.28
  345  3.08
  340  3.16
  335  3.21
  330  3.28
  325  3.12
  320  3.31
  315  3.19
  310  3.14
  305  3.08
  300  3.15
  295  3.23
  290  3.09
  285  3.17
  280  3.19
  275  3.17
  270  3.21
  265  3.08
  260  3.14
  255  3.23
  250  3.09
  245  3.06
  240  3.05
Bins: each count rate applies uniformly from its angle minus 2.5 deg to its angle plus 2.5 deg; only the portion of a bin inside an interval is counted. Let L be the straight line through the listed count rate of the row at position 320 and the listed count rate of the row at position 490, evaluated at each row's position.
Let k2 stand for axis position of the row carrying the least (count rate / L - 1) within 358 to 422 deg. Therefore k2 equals 385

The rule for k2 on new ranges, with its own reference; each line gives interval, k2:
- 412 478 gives 425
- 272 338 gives 305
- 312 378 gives 345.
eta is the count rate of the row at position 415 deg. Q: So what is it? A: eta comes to 3.4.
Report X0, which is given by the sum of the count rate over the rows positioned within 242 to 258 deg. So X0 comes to 9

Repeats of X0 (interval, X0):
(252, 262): 6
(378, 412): 22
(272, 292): 13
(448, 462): 10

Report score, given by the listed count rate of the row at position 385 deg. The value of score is 3.11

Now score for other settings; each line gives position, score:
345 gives 3.08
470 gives 3.3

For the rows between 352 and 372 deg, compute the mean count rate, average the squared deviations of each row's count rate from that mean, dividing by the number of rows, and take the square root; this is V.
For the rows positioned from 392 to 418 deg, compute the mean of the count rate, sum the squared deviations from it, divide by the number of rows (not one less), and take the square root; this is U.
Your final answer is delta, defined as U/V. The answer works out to 0.8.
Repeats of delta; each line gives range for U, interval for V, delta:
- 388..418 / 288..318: 1.5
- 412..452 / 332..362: 0.9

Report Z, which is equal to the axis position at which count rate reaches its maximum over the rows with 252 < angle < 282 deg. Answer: 255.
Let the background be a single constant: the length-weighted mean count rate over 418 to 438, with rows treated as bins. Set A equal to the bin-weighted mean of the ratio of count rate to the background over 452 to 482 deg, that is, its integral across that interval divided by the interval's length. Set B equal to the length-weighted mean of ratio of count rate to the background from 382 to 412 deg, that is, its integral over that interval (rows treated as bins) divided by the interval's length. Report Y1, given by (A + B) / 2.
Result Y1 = 0.983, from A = 1.00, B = 0.97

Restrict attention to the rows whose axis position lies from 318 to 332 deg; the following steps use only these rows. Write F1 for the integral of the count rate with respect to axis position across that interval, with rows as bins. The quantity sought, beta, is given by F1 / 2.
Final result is 23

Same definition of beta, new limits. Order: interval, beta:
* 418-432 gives 23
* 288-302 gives 22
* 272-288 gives 25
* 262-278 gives 25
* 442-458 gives 27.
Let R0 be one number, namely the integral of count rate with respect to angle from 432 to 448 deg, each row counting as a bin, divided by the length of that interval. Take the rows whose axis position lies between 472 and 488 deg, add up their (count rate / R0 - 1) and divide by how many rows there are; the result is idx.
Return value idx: -0.011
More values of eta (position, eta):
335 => 3.21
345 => 3.08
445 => 3.38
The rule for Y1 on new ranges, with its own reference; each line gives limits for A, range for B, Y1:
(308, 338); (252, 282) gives 0.961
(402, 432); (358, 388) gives 0.987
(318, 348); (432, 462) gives 0.987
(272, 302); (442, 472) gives 0.980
